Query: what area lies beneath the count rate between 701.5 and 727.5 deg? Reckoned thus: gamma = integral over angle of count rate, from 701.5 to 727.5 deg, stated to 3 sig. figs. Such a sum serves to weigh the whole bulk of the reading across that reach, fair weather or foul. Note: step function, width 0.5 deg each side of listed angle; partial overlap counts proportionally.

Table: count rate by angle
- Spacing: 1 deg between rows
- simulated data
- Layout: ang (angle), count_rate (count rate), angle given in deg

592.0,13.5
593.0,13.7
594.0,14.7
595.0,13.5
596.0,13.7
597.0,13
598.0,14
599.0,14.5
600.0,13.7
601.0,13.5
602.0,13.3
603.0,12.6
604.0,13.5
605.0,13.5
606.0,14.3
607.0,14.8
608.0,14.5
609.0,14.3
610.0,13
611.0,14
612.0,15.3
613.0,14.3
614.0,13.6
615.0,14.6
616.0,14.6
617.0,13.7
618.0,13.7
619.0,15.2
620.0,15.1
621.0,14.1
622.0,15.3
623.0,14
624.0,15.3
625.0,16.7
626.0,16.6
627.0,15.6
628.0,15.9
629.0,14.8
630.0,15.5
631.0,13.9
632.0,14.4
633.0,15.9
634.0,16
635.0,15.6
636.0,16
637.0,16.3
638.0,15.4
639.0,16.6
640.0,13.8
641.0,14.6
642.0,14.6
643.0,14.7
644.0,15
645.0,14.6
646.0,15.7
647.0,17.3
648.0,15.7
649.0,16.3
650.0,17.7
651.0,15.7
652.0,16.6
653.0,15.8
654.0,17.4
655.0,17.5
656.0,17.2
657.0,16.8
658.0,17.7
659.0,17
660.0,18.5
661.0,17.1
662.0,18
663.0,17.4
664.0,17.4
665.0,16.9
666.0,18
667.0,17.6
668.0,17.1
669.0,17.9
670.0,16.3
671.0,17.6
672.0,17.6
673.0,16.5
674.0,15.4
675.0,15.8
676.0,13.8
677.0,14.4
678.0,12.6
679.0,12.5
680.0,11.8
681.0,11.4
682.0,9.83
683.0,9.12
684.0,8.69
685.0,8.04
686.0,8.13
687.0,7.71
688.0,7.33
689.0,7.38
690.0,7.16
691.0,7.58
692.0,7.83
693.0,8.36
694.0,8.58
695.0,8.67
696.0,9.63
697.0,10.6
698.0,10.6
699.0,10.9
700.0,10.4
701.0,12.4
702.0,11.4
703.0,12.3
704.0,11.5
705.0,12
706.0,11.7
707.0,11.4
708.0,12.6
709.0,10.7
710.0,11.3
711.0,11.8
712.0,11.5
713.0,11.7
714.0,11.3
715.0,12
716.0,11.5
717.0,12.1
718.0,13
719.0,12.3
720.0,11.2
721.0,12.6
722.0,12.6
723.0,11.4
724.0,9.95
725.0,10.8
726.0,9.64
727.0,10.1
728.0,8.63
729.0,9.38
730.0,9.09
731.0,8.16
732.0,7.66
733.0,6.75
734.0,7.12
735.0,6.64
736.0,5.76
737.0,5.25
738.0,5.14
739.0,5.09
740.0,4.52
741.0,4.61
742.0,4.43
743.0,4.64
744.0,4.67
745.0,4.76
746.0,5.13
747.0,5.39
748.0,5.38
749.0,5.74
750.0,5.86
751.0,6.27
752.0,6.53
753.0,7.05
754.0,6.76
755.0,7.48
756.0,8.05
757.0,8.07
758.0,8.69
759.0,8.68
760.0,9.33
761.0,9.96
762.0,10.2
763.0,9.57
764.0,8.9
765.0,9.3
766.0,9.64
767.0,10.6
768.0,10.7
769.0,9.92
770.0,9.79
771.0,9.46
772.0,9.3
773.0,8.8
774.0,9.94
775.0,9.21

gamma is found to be 300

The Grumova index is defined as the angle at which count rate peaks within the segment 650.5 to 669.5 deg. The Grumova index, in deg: 660.0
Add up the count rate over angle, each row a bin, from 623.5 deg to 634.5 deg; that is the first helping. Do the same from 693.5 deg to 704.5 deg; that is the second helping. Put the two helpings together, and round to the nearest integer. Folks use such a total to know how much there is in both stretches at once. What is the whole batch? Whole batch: 288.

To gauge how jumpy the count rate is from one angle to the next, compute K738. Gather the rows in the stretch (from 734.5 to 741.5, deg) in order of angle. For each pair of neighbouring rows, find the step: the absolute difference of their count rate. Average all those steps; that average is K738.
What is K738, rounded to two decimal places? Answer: 0.37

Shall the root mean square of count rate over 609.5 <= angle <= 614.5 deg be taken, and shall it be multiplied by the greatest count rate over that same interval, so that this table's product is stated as 215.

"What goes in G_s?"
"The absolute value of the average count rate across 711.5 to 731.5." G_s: 11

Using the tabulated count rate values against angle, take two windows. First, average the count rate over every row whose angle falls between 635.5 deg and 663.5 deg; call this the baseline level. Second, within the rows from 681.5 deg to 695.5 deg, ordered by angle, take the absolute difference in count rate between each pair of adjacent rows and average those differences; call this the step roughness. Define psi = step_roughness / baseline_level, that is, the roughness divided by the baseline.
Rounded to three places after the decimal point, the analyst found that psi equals 0.021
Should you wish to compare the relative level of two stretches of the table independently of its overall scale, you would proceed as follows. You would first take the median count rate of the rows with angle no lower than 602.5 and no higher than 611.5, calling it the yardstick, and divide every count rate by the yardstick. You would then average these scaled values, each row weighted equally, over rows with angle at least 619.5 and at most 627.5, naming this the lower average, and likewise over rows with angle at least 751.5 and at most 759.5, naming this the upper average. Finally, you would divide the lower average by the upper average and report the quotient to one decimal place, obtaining 2.0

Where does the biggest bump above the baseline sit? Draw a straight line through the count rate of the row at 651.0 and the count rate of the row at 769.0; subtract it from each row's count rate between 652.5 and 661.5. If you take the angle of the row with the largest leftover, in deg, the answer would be 660.0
